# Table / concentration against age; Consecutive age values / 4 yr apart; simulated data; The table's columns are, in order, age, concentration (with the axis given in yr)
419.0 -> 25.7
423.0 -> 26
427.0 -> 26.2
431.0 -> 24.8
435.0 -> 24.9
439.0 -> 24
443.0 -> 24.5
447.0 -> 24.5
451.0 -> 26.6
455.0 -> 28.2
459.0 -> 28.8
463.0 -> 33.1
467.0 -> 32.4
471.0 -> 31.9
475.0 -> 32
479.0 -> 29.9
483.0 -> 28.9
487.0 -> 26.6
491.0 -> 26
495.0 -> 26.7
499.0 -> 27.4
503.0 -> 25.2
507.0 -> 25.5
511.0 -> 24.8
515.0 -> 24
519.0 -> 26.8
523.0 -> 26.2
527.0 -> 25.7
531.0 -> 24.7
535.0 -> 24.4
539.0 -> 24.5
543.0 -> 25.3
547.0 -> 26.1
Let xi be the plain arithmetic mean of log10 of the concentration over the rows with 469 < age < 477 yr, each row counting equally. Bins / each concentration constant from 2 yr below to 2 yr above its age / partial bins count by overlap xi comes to 1.50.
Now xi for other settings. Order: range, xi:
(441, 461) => 1.42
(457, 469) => 1.50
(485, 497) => 1.42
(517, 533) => 1.41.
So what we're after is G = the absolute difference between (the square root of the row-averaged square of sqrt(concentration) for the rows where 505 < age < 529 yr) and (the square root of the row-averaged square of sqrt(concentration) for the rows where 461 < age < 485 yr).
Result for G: 0.6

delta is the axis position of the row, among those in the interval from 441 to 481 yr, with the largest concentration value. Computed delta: 463.0 yr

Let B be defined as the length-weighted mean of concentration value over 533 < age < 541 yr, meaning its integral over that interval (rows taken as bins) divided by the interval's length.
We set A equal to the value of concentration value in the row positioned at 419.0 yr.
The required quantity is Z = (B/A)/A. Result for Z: 0.037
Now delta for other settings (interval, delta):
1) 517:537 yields 519.0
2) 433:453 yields 451.0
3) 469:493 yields 475.0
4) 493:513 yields 499.0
